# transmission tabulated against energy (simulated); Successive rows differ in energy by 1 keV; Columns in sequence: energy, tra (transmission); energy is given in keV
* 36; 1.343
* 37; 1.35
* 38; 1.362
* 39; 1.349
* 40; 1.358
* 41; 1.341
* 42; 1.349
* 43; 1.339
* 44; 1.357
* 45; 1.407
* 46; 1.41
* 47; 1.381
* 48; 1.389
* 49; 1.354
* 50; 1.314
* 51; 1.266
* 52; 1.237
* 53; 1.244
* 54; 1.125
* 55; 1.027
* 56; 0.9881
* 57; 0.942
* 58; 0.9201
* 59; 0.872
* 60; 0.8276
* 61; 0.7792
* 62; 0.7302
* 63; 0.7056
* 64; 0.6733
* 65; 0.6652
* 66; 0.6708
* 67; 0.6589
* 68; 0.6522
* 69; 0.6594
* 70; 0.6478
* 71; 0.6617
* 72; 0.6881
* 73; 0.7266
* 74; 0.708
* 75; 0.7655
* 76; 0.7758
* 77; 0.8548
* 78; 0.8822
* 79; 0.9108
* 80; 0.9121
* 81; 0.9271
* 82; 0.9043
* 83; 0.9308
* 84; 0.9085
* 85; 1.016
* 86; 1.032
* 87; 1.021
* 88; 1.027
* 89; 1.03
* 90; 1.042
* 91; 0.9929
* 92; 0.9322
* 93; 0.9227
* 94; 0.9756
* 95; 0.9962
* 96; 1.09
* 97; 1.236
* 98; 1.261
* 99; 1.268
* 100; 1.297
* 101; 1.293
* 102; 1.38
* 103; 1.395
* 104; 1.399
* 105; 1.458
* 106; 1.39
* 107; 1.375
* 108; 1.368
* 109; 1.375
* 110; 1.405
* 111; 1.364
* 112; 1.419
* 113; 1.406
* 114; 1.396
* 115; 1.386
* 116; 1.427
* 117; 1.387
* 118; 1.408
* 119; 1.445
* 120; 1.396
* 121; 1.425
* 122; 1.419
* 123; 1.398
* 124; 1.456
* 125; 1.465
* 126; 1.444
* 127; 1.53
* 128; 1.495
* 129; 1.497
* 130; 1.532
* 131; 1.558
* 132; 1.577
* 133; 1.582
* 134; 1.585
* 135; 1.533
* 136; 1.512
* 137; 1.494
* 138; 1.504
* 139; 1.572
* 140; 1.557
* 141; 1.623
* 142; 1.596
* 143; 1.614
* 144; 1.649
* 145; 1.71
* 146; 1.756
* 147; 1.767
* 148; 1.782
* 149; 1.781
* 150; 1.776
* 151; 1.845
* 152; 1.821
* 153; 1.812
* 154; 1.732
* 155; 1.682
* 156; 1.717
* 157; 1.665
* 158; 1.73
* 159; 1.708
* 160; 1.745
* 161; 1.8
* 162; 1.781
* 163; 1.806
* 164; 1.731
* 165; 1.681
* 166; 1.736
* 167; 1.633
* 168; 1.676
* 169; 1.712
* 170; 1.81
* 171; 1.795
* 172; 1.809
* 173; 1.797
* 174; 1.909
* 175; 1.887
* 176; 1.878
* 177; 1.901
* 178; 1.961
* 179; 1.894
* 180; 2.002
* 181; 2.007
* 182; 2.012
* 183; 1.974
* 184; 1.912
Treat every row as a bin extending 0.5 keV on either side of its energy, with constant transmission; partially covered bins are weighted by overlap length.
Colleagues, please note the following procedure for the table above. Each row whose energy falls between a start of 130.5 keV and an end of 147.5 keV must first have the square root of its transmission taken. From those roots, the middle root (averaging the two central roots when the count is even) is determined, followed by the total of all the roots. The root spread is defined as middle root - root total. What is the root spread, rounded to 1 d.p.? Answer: -20.2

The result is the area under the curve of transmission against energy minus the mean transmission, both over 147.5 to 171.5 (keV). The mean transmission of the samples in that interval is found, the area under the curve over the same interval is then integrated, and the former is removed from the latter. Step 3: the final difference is 40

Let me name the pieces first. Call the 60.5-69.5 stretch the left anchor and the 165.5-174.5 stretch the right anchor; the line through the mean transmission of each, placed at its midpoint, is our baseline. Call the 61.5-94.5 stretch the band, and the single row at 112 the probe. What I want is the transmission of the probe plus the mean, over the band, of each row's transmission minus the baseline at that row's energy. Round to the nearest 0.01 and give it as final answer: 1.43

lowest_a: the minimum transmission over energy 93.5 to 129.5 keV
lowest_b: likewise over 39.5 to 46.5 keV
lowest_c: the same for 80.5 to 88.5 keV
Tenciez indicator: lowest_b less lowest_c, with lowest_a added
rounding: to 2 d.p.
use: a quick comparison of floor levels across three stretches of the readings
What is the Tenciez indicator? 1.41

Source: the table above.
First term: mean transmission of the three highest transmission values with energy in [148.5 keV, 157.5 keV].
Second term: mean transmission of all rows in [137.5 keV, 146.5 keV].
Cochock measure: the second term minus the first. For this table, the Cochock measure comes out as -0.21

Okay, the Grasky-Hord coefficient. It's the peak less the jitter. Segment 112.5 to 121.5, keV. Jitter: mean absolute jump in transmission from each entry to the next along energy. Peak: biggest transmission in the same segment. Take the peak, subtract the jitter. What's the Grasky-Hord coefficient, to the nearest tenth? 1.4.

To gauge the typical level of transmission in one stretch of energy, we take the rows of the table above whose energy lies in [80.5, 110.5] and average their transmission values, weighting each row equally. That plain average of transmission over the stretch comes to 1.15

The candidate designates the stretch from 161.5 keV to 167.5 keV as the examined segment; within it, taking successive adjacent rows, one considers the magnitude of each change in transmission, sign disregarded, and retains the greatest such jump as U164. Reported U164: 0.10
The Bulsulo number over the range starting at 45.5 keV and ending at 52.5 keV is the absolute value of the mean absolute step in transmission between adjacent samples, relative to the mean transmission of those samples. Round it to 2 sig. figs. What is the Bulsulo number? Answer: 0.024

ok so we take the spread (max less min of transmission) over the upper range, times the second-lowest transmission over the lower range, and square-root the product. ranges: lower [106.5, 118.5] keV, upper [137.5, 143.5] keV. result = 0.40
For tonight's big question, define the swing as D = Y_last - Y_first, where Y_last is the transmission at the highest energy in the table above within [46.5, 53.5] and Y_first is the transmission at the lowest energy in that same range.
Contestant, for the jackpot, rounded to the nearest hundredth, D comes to -0.14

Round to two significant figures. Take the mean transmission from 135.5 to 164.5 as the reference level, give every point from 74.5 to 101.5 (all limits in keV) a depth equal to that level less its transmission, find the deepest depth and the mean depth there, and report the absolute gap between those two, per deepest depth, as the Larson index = 0.26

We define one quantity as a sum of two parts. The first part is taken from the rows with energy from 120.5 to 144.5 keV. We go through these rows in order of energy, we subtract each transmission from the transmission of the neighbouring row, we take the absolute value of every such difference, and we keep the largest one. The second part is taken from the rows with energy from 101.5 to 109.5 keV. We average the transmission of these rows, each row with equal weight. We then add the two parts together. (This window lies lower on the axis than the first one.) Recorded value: 1.48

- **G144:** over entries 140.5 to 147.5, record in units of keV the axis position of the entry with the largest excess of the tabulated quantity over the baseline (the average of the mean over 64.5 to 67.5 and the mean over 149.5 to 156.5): 147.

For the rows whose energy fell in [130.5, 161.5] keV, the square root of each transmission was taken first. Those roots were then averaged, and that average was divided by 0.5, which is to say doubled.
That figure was 2.58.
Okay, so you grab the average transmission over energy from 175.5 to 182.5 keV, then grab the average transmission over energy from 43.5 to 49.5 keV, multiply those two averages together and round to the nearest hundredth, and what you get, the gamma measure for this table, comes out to 2.70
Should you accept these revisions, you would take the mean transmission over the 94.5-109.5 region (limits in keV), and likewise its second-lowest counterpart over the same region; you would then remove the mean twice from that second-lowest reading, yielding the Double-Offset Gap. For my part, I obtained -1.52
